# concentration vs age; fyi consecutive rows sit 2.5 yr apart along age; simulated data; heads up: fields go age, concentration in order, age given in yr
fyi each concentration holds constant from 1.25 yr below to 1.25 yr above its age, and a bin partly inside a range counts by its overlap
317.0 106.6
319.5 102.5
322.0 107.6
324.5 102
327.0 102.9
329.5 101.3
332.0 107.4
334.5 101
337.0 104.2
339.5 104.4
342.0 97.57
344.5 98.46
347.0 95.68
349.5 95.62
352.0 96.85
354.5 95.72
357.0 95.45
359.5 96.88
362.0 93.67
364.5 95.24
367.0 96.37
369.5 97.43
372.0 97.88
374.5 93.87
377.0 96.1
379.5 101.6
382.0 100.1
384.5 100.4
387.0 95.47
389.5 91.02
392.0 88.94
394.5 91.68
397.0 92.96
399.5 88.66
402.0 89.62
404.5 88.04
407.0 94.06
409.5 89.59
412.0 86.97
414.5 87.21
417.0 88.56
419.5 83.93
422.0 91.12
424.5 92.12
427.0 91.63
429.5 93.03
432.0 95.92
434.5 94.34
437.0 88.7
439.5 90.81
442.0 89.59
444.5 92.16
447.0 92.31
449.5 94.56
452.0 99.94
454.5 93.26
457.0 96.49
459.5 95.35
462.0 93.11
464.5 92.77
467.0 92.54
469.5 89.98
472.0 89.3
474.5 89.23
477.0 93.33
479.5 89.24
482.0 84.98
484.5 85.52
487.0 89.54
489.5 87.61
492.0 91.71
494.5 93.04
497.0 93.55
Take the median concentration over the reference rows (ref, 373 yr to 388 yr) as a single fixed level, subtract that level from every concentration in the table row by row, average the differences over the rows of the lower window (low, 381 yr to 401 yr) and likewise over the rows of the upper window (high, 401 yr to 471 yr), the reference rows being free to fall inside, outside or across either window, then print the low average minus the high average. 2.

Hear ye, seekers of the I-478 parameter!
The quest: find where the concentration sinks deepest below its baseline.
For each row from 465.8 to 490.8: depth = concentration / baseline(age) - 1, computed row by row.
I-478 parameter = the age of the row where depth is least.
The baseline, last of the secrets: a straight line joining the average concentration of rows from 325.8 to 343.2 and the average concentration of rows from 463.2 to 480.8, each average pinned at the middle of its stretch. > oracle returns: 482.0 yr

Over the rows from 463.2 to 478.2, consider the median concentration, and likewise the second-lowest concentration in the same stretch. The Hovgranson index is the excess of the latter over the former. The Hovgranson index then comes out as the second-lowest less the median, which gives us -1.96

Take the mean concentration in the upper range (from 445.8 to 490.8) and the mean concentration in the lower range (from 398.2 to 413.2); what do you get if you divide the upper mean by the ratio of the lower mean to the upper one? 93.8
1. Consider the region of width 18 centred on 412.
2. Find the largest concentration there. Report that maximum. 94.06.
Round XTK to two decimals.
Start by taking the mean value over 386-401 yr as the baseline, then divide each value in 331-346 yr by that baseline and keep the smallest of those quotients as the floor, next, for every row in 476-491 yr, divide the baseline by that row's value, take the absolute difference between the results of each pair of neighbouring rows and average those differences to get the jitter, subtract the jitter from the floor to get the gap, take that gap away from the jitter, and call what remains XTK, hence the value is -1.00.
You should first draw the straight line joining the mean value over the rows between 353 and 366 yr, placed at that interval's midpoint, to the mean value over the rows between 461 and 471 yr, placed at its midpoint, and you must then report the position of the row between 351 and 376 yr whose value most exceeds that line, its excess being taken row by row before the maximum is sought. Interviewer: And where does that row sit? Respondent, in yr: 372.0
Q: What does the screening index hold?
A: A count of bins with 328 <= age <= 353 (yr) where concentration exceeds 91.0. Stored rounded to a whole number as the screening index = 10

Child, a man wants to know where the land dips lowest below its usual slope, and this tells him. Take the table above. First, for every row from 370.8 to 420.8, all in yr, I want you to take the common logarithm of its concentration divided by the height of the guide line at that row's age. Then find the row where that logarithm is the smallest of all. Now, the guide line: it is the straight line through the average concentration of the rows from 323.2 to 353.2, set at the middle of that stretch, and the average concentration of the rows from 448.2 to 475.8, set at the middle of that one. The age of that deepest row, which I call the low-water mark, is 419.5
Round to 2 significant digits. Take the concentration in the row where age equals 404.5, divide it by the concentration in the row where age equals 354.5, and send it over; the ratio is 0.92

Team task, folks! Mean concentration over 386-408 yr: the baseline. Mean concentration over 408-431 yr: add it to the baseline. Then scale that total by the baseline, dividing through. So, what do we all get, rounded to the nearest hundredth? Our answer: 1.98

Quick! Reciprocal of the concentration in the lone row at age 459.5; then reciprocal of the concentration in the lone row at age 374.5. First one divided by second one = 0.98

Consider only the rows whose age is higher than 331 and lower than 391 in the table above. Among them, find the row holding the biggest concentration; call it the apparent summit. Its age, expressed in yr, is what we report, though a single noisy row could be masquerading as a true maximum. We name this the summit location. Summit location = 332.0 yr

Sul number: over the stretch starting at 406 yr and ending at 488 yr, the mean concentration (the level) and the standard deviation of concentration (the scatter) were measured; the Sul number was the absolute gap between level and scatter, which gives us 87.8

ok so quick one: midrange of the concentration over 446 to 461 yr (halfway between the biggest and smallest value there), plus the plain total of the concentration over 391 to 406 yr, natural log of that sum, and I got 6.46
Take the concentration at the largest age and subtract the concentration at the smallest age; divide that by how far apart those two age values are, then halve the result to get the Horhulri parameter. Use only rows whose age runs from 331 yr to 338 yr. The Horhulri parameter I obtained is -0.32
